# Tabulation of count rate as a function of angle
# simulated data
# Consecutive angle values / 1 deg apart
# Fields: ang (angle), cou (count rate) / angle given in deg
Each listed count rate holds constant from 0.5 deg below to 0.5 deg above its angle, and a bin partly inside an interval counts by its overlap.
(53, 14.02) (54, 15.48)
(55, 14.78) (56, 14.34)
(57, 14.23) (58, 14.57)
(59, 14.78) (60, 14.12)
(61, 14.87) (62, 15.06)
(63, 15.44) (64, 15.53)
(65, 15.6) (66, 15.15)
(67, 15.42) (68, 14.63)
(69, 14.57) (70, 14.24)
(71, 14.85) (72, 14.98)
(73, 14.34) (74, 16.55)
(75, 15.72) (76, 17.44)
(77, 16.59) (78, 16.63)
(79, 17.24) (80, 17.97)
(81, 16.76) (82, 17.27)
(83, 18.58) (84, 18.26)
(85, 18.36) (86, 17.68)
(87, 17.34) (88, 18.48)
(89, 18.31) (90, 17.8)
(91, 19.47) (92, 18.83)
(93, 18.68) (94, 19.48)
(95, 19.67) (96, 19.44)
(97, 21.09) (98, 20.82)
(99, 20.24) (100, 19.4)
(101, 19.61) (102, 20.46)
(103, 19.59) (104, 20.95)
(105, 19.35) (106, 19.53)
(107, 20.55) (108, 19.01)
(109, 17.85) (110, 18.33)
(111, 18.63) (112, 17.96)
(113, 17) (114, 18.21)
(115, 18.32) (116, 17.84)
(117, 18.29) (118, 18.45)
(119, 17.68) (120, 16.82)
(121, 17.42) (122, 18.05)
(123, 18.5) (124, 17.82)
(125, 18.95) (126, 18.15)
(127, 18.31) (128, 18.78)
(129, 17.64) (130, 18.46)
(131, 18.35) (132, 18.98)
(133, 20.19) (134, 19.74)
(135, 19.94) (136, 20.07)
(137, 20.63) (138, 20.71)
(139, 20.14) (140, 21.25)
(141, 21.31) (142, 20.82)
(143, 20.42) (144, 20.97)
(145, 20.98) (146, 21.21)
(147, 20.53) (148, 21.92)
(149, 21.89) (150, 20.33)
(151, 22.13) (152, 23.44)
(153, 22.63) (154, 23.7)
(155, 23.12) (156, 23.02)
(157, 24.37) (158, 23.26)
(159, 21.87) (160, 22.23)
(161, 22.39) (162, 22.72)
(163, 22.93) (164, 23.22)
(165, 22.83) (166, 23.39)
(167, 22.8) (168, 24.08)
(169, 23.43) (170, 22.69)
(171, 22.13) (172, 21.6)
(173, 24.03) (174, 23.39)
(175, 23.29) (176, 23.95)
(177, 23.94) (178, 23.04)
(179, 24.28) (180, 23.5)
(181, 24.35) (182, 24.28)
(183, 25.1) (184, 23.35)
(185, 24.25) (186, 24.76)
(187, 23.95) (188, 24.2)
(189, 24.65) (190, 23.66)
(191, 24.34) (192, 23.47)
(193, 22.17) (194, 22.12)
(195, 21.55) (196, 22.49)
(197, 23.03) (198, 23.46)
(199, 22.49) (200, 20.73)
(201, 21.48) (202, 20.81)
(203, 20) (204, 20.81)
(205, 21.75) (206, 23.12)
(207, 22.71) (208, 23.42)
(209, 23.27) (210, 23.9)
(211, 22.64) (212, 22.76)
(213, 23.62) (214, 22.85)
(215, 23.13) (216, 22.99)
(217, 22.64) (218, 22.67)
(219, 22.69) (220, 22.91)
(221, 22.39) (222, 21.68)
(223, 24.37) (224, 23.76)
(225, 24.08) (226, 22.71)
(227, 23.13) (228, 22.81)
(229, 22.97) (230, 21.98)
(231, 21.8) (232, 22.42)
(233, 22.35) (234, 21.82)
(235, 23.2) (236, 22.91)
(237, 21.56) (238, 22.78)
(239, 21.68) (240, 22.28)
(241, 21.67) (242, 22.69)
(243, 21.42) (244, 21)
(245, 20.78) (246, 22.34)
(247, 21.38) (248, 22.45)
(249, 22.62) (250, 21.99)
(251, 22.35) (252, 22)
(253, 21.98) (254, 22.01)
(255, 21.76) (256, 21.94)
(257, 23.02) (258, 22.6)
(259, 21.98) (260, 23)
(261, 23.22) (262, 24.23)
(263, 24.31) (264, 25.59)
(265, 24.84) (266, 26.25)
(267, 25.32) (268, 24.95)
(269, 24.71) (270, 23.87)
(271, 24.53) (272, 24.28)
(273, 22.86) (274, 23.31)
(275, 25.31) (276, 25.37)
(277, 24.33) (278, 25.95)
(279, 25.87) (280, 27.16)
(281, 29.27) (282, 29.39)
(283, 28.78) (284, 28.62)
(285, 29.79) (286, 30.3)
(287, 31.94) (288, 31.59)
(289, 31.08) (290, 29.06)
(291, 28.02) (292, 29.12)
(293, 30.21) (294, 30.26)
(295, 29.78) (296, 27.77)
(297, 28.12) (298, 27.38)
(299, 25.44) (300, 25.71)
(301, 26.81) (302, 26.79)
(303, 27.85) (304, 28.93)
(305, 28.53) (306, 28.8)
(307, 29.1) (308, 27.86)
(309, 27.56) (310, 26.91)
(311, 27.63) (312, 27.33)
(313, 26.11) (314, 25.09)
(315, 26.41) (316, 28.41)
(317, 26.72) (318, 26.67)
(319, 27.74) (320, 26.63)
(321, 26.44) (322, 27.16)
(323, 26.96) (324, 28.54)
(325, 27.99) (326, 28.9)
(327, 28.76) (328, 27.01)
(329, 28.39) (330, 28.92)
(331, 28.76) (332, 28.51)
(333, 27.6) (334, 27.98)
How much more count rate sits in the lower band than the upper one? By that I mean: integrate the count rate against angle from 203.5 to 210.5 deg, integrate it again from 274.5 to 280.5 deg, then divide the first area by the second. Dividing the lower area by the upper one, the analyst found 1.03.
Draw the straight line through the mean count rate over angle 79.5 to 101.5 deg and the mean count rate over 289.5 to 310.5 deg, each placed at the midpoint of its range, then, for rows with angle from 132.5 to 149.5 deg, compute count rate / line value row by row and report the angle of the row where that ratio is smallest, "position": 134 deg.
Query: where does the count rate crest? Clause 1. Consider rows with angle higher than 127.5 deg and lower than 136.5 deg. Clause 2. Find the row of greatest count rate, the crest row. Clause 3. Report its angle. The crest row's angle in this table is 133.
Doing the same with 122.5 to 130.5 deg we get 125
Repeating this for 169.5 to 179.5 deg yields 179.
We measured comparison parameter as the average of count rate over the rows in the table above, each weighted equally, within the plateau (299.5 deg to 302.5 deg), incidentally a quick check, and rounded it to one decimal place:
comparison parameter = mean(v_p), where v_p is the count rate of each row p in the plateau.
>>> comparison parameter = 26.4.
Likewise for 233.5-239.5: 22.3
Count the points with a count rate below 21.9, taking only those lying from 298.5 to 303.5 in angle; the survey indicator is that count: 0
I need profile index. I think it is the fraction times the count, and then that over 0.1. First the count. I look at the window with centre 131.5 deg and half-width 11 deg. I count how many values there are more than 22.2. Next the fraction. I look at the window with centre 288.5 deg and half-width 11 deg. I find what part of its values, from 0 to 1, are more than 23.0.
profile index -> 0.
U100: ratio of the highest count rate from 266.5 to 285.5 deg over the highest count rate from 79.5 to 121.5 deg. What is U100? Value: 1.41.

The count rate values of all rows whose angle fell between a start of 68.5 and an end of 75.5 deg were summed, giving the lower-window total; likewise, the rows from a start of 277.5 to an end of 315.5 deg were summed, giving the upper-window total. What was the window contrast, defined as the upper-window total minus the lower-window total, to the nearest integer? 967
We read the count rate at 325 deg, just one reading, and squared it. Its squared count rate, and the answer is 783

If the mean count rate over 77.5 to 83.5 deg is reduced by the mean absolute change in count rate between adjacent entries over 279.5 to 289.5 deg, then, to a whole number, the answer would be 17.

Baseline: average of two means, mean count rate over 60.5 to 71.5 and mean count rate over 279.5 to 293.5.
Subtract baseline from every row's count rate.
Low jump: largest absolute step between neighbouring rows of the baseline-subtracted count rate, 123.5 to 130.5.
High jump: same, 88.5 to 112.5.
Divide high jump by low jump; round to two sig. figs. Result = 1.5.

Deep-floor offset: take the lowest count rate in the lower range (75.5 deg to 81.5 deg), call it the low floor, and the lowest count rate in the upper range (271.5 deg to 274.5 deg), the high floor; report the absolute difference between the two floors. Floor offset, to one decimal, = 6.3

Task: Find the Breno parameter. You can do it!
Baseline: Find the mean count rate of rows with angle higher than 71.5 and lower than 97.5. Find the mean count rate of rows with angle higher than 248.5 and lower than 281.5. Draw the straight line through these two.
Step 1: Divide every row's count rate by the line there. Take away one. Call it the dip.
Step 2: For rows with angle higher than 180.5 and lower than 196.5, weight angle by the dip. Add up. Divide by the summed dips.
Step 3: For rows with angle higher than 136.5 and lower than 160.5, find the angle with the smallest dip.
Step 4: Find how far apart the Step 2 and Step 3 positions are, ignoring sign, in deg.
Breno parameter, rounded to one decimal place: 36.6 deg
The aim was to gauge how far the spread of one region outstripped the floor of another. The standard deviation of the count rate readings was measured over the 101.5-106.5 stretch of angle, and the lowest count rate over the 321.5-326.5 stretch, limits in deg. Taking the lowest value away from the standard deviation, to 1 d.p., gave -26.3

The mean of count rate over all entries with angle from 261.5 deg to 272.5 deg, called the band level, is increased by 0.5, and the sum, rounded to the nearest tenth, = 25.3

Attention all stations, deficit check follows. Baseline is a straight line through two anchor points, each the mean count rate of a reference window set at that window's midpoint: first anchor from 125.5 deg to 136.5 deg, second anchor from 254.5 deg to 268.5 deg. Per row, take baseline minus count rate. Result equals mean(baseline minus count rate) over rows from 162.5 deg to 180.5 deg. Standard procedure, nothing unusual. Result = -2.8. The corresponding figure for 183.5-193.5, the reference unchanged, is -2.8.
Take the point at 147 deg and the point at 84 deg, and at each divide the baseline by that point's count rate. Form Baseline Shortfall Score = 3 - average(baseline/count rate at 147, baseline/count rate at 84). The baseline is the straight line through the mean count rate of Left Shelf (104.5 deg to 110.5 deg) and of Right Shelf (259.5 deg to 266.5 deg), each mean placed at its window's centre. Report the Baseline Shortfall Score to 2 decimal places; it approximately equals 2.00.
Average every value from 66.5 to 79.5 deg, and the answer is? 16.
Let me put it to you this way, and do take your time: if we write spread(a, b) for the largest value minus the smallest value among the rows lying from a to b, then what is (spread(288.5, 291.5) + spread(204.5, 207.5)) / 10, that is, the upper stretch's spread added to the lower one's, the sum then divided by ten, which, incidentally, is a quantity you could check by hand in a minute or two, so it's 0.44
